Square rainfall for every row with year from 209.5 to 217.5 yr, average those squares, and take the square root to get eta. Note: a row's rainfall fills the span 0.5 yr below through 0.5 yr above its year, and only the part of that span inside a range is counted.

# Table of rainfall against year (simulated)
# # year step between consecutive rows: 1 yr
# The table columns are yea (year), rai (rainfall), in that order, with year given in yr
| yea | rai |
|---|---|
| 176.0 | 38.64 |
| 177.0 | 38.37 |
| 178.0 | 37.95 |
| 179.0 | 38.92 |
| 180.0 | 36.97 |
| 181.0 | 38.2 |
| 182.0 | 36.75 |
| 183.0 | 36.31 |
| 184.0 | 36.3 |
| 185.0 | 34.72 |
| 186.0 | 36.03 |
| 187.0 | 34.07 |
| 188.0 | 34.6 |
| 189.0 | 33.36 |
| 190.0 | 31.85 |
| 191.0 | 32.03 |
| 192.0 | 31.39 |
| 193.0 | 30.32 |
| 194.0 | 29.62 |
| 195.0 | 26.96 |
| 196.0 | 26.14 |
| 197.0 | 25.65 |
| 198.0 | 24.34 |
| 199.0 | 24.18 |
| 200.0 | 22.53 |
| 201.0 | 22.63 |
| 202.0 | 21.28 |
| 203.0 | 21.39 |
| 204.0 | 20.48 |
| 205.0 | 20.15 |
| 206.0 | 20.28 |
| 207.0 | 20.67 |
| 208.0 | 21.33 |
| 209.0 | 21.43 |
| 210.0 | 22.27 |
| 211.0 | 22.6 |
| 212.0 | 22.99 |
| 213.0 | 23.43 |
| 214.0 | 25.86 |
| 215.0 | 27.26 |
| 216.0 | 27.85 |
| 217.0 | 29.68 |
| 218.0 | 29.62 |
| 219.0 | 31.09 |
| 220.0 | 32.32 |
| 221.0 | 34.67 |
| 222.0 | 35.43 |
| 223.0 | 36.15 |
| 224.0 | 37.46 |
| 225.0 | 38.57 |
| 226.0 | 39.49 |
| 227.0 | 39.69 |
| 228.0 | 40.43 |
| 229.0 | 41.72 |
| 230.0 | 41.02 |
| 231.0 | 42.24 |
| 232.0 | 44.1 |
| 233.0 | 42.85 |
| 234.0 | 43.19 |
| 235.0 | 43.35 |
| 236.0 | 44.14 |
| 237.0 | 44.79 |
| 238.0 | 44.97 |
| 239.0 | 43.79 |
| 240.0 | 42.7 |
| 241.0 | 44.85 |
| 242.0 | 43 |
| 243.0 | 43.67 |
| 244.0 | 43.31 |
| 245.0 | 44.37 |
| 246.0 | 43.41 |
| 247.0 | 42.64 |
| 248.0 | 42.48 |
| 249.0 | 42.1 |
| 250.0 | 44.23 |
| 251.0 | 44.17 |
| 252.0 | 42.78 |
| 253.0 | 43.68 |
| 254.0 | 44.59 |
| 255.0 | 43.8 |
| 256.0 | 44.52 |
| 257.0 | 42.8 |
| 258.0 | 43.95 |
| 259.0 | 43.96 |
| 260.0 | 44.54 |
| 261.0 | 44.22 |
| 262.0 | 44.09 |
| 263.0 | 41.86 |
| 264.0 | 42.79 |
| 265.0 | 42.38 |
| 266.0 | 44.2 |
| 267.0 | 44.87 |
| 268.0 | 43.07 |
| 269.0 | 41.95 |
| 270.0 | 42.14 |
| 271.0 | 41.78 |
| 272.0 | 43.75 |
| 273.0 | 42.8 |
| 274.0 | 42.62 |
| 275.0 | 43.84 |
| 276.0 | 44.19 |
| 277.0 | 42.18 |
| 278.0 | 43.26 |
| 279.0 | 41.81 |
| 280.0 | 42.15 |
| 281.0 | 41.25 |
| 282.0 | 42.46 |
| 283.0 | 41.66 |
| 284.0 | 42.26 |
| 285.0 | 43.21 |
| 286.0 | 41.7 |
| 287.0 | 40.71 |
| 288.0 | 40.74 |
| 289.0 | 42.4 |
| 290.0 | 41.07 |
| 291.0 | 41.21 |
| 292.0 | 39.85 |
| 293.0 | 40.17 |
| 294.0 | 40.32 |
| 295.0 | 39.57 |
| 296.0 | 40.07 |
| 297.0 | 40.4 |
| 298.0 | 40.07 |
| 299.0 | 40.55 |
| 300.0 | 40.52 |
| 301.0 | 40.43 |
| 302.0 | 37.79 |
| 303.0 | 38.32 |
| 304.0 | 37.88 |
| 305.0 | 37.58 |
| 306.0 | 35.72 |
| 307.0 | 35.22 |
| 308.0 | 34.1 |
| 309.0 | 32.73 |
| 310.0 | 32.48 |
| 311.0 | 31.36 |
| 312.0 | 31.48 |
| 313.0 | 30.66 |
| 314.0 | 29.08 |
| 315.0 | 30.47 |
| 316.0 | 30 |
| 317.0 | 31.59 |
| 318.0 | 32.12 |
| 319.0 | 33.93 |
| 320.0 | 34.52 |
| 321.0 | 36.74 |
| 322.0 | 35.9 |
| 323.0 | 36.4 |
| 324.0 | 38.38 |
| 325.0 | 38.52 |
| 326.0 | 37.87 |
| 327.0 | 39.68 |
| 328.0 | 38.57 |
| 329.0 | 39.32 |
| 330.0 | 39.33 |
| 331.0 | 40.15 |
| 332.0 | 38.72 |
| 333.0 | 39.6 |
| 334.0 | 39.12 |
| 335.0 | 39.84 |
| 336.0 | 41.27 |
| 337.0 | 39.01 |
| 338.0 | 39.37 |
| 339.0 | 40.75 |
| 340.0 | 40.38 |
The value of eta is 25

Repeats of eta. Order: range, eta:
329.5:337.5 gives 40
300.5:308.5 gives 37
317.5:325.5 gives 36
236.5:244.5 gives 44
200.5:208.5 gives 21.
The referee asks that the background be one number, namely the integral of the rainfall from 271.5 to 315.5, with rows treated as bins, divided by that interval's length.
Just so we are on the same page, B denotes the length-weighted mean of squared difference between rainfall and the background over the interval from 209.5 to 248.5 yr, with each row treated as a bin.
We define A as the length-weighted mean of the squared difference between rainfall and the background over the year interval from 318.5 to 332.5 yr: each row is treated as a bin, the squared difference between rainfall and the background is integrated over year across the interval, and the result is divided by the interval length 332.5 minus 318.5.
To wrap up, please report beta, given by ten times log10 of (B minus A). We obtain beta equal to 17.1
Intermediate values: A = 5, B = 57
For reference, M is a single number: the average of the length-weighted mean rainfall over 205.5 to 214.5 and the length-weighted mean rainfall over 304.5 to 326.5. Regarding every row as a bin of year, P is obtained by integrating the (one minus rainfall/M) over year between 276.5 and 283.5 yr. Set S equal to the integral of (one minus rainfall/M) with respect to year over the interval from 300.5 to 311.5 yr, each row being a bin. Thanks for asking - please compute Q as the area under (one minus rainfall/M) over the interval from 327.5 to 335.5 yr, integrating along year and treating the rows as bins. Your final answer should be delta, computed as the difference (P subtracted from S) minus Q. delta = 4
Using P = -3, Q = -3.2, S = -3.0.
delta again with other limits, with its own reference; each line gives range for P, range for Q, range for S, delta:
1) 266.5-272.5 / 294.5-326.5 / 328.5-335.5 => 9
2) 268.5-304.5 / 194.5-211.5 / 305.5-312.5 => 12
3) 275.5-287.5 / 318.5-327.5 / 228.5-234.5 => 6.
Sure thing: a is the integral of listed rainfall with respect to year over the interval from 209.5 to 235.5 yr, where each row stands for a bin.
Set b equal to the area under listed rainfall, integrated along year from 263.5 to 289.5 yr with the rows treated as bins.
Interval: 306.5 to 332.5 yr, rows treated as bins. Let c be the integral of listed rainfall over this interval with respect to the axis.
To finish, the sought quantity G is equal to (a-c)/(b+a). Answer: 0.0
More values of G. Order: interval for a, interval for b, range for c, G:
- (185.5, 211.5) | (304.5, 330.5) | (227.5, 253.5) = -0.3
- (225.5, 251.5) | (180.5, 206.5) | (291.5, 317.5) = 0.1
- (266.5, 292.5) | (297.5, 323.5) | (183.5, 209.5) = 0.2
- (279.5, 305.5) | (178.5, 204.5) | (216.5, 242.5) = 0.0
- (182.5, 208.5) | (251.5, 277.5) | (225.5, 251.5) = -0.2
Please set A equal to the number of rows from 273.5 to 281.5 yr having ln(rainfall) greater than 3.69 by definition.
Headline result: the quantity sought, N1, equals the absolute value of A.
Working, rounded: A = 8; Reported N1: 8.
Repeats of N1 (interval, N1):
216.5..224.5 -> 0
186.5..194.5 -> 0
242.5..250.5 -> 8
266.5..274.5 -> 8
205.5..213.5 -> 0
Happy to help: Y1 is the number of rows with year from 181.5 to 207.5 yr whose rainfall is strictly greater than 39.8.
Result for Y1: 0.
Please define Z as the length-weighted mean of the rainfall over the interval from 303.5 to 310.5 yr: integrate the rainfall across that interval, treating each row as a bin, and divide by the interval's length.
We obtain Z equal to 35.1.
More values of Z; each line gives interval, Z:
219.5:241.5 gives 40.8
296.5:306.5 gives 38.9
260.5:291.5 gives 42.5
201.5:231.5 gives 29.6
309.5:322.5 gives 32.3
